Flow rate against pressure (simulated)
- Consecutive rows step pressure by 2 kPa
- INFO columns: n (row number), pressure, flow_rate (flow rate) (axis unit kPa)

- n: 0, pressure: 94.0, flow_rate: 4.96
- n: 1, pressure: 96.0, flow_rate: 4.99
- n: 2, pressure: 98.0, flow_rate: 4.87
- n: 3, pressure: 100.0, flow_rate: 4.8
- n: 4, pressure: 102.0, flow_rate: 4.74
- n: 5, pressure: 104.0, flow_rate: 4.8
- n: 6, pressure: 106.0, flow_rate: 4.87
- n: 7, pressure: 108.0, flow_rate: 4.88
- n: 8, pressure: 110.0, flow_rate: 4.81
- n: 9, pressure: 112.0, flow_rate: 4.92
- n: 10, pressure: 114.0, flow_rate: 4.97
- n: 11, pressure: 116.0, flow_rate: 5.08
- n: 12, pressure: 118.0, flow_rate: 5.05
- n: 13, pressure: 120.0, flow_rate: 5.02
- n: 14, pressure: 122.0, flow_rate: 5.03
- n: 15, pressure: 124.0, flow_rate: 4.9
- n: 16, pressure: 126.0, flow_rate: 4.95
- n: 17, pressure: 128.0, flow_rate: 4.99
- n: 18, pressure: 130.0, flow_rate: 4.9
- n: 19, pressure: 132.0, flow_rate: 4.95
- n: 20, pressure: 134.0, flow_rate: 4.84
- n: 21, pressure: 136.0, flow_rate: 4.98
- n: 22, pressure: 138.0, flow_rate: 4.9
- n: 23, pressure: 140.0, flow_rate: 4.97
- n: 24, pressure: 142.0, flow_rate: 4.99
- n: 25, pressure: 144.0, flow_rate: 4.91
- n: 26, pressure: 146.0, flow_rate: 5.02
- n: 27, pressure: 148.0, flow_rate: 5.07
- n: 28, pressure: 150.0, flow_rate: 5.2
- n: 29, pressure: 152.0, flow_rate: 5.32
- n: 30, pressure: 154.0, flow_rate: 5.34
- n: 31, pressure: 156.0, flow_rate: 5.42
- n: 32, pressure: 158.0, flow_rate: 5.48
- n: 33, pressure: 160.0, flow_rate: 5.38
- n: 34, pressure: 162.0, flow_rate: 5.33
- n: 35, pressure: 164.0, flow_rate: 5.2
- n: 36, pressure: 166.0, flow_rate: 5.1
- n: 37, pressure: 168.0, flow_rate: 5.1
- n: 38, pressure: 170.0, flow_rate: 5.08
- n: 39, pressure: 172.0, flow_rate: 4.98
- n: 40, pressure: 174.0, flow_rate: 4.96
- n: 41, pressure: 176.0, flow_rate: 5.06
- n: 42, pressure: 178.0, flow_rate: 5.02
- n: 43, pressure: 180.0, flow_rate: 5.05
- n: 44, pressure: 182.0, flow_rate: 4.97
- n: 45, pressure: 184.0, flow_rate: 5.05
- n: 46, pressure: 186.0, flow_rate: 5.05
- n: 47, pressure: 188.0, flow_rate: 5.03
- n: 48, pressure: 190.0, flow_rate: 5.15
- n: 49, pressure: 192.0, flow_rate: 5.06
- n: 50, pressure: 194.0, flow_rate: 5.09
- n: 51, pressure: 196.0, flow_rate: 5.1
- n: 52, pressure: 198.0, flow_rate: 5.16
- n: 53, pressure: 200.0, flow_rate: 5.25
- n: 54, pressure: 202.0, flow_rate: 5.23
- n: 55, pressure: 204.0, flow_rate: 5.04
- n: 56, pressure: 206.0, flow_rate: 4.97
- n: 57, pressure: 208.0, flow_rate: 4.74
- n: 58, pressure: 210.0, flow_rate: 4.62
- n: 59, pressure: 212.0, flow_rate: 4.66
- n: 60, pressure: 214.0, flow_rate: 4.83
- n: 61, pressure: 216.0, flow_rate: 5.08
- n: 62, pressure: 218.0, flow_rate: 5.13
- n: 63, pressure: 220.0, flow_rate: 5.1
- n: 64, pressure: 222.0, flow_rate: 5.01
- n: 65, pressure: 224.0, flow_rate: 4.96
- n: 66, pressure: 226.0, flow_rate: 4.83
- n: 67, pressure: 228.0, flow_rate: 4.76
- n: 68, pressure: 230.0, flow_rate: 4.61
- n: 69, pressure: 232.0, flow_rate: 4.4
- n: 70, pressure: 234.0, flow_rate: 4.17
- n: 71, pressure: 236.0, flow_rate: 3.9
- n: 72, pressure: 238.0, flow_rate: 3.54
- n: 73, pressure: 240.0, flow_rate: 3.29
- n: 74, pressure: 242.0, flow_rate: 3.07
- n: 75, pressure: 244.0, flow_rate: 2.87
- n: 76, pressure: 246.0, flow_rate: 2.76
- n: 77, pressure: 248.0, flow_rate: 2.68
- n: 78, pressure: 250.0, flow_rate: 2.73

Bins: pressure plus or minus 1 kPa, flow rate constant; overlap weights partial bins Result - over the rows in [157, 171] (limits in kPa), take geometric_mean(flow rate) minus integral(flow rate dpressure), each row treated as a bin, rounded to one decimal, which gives -68.1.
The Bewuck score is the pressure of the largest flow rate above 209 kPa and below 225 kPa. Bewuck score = 218.0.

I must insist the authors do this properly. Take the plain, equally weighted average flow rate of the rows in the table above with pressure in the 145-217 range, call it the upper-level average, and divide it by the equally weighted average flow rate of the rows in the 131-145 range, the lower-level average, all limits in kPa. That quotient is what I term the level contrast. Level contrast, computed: 1.03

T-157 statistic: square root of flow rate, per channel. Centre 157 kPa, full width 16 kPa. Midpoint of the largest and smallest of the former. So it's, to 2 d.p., 2.31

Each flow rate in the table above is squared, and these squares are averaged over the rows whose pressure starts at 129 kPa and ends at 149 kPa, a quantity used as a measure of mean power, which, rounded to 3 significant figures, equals 24.5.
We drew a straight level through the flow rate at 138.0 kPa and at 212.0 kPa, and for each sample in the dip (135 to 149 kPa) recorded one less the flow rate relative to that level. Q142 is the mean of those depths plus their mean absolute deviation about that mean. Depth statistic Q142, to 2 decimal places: -0.01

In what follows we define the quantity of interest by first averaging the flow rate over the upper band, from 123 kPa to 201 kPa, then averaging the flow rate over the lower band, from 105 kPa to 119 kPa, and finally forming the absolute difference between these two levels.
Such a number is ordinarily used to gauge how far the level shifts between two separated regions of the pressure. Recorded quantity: 0.14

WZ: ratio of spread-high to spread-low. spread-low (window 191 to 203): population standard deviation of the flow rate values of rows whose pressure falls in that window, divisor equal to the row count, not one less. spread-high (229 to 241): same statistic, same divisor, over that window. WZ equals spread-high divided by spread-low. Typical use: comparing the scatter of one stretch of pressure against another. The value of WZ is 6.5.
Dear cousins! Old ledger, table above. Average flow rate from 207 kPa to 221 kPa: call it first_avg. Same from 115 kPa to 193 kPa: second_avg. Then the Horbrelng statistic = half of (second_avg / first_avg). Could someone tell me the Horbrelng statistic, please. 0.520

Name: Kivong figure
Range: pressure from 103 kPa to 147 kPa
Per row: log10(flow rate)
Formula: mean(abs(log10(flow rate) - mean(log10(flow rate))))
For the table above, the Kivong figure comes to 0.006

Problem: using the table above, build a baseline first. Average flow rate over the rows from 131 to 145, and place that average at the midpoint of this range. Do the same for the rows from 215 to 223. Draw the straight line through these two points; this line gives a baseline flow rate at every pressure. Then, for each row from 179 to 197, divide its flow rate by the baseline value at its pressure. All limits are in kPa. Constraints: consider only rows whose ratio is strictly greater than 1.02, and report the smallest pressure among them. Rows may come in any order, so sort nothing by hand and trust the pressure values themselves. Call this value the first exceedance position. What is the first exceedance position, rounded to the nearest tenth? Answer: 190.0 kPa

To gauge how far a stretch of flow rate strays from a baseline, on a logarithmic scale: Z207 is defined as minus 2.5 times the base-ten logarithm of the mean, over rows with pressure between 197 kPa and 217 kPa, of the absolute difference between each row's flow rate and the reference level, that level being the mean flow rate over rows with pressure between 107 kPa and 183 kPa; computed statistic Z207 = 1.8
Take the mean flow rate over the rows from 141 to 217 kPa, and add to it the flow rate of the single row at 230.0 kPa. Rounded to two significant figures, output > 9.7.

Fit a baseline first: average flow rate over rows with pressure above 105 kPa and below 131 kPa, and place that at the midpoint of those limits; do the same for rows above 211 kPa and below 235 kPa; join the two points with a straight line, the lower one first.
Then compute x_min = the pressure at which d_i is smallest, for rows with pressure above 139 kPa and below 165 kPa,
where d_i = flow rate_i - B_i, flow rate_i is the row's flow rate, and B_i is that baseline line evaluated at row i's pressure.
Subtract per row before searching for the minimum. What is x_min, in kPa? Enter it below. 144.0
